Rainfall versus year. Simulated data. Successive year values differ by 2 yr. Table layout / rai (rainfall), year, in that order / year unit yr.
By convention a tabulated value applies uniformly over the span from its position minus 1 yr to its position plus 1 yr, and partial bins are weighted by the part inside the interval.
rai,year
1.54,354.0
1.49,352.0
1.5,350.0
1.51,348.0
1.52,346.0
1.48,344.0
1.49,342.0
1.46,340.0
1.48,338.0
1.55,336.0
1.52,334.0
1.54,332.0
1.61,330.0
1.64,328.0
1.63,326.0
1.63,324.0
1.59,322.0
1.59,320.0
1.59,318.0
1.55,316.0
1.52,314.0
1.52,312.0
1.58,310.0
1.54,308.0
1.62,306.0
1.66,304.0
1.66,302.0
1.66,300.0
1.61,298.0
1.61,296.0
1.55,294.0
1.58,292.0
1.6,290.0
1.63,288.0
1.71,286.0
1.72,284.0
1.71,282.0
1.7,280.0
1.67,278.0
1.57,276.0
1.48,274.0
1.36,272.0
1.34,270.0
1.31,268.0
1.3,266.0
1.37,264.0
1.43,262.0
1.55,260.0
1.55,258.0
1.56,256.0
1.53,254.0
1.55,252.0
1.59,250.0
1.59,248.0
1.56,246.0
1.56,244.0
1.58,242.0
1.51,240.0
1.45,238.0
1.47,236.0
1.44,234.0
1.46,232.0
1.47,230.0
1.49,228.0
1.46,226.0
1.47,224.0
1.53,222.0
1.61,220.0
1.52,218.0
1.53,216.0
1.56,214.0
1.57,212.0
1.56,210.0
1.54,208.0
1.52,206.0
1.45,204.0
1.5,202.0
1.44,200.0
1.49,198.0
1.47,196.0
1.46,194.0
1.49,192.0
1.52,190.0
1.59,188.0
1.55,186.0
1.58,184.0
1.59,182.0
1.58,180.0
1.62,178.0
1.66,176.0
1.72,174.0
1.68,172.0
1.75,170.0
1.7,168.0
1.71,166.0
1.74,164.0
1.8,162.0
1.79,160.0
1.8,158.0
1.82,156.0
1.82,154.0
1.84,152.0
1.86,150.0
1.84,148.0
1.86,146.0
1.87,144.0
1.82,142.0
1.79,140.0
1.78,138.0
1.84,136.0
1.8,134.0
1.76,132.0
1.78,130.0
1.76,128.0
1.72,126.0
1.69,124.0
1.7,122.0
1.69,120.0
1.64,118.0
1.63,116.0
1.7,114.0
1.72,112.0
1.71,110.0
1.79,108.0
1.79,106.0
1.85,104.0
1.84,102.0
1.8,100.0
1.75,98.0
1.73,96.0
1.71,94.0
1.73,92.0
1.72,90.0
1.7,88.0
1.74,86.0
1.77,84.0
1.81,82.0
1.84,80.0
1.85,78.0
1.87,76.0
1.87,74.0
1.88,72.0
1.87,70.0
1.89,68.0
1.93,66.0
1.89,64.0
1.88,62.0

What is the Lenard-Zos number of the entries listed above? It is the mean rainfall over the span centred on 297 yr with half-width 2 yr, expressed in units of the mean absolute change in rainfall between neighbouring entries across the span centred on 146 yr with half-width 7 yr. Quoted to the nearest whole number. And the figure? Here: 64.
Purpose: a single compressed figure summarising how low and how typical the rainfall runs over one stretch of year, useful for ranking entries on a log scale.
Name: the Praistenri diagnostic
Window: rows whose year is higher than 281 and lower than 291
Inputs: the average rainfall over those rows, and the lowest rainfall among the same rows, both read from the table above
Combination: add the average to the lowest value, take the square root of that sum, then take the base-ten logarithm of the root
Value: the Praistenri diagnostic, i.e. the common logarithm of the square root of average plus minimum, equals 0.258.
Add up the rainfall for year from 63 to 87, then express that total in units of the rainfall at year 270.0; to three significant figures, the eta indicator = 16.6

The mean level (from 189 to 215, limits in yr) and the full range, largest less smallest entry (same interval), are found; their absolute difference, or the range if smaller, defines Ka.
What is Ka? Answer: 0.13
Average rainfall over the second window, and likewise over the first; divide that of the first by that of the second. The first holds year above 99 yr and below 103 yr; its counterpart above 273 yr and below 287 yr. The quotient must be 1.10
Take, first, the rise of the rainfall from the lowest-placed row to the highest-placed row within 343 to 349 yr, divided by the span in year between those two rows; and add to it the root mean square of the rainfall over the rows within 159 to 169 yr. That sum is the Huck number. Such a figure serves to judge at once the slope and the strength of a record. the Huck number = 1.76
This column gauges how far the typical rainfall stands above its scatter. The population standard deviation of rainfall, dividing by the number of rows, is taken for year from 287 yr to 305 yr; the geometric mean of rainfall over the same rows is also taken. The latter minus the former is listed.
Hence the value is 1.58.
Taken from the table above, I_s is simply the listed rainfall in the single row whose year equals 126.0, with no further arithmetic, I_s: 1.72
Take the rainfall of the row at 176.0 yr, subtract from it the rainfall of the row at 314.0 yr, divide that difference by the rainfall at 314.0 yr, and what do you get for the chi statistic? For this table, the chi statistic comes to 0.09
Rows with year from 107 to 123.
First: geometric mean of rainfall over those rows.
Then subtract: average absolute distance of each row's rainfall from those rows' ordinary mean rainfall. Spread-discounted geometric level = 1.66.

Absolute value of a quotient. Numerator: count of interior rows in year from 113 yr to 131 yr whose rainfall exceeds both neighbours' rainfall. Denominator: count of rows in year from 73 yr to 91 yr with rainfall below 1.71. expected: 1.00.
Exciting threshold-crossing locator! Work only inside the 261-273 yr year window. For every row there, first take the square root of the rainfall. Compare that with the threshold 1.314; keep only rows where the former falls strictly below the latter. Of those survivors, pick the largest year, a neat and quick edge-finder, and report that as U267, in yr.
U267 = 272.0 yr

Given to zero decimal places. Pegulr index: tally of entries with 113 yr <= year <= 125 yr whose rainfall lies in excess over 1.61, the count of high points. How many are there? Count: 6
